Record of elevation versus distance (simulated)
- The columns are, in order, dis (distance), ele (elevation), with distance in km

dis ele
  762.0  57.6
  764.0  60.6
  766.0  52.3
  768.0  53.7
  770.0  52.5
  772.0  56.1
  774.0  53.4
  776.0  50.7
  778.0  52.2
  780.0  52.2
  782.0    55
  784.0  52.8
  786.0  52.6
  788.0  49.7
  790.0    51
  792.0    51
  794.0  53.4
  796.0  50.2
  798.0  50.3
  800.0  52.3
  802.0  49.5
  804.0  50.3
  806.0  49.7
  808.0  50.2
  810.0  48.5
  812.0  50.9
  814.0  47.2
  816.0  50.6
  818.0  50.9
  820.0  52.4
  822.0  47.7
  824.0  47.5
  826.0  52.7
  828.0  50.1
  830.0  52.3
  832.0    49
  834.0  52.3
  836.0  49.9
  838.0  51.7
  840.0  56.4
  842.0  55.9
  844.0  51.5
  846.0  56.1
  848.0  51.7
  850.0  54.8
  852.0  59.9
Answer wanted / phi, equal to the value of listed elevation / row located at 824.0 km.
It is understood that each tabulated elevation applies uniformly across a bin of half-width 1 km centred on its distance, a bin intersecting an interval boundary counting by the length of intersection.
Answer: 47.5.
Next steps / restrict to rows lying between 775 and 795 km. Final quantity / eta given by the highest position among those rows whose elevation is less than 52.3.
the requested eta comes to 792.0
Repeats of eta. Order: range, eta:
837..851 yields 848.0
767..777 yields 776.0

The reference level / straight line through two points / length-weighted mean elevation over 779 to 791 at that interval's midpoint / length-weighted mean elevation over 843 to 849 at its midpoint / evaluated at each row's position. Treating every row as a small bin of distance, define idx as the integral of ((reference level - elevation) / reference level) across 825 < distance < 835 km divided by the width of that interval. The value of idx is 0.03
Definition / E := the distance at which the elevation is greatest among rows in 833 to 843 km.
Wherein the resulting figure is 840.0 km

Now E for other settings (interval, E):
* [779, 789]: 782.0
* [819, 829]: 826.0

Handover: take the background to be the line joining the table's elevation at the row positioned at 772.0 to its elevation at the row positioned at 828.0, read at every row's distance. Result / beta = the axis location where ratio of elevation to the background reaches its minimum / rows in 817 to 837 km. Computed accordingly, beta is 822.0 km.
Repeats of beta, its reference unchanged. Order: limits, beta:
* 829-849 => 832.0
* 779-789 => 788.0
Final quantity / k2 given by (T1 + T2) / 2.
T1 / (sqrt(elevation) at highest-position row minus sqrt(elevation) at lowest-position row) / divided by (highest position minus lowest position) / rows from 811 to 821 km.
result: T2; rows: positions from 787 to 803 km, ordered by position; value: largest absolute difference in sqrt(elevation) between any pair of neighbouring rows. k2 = 0.118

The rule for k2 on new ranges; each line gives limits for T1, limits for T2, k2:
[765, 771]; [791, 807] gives 0.113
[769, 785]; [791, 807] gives 0.112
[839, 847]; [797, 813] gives 0.096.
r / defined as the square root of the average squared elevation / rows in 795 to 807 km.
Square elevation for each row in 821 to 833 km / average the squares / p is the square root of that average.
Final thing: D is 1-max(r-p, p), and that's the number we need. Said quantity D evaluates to -48.9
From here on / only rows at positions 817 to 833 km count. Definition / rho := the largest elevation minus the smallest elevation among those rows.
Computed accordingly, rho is 5.2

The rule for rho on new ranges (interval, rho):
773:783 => 4.3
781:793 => 5.3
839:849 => 4.9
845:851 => 4.4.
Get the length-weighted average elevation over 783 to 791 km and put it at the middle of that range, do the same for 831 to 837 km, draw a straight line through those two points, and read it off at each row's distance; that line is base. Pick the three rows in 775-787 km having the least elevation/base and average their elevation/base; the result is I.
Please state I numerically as 1.00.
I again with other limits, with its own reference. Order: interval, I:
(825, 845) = 0.98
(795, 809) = 0.97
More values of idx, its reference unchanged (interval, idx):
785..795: 0.01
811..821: 0.04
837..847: -0.02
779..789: 0.00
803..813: 0.05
